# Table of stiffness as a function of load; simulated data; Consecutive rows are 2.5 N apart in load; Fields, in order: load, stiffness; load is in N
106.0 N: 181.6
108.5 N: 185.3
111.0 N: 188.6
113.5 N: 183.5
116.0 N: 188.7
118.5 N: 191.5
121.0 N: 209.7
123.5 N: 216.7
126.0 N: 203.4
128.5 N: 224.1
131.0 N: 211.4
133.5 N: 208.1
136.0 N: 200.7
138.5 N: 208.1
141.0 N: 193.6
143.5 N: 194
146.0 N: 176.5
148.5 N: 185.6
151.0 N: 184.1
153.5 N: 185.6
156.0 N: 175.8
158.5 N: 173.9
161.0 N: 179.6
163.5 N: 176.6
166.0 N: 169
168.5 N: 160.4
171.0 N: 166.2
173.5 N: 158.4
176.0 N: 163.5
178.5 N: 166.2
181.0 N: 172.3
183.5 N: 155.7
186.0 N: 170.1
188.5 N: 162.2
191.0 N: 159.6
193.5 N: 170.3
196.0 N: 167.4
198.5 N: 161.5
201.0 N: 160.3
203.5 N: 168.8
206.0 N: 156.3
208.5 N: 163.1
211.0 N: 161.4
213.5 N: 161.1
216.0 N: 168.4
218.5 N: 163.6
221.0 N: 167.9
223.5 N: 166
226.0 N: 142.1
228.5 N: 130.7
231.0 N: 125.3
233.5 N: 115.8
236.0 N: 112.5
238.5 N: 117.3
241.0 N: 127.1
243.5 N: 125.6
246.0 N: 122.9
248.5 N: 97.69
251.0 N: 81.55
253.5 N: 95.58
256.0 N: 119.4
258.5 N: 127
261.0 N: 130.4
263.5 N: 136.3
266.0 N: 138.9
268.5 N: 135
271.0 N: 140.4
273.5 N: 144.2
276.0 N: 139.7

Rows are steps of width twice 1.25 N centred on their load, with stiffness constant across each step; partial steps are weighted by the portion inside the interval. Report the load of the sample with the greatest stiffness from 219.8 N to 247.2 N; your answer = 221.0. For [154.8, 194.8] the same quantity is 161.0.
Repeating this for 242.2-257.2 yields 243.5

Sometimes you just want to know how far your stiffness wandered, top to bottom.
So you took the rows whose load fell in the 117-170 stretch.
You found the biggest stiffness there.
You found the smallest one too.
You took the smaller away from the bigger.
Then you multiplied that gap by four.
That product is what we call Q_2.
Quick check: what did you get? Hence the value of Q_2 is 255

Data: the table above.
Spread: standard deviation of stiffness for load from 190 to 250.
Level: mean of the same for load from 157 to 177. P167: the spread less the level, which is -146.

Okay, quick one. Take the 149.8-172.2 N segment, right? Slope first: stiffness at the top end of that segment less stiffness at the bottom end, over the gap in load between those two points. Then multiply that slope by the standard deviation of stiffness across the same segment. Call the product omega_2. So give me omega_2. -7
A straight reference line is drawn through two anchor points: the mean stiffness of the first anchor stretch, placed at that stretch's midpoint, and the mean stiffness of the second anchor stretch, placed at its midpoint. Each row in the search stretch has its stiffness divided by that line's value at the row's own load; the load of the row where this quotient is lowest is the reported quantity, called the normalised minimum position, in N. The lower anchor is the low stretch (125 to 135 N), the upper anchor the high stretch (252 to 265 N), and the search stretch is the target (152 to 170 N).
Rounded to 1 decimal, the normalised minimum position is 168.5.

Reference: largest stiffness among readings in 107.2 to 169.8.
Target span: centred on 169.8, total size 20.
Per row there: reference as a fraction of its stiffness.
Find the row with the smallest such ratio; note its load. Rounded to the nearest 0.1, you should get 161.0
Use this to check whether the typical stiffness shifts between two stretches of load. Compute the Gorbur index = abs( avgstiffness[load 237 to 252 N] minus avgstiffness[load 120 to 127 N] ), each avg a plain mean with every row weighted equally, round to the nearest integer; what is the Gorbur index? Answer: 98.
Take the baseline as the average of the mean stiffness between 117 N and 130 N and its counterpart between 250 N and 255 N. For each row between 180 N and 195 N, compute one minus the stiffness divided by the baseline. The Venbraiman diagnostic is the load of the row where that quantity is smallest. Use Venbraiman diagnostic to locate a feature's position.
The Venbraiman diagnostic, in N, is 181.0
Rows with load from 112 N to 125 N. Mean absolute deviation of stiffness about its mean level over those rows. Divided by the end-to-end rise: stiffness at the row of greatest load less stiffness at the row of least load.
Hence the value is 0.4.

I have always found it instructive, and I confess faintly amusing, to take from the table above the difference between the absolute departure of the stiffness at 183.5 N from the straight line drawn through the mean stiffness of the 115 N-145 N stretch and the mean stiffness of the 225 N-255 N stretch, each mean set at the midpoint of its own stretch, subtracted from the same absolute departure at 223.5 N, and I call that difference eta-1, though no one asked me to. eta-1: 31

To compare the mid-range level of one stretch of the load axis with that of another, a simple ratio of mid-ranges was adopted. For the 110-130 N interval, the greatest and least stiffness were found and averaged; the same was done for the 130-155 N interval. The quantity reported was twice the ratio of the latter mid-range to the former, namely 1.90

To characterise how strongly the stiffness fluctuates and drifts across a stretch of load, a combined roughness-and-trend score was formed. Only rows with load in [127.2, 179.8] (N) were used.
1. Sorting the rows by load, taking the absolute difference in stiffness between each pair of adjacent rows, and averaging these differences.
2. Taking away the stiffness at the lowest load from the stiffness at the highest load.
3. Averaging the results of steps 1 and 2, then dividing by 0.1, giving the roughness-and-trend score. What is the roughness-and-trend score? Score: -256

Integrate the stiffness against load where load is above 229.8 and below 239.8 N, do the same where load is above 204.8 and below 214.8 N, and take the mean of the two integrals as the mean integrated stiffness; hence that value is 1391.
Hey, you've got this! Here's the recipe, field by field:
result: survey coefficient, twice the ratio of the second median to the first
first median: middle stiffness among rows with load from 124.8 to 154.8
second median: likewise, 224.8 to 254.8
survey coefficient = 1.22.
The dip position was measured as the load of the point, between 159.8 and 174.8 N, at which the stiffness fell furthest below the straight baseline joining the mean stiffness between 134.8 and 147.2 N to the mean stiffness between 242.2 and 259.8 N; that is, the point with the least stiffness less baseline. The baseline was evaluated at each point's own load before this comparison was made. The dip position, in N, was 168.5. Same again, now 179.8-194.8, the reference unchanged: 183.5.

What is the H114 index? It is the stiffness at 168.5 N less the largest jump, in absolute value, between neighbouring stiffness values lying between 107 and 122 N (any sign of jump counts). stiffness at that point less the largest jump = 142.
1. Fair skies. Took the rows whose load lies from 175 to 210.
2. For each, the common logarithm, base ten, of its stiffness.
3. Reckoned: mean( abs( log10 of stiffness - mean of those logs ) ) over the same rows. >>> 0.012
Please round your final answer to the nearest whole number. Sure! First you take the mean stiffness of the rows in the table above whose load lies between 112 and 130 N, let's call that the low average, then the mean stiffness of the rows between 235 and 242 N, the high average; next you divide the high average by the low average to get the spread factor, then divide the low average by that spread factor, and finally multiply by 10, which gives 3447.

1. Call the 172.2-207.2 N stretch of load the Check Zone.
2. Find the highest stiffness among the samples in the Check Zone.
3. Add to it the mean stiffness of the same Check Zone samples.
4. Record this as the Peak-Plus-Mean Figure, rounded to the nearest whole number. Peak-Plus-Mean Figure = 336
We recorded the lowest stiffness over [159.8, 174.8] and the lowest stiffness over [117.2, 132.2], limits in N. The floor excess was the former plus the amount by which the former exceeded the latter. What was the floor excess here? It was 125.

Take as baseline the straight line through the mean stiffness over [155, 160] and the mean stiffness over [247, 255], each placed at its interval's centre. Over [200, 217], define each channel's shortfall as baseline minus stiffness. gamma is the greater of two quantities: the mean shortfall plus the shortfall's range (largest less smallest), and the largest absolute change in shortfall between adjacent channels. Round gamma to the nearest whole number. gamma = 11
